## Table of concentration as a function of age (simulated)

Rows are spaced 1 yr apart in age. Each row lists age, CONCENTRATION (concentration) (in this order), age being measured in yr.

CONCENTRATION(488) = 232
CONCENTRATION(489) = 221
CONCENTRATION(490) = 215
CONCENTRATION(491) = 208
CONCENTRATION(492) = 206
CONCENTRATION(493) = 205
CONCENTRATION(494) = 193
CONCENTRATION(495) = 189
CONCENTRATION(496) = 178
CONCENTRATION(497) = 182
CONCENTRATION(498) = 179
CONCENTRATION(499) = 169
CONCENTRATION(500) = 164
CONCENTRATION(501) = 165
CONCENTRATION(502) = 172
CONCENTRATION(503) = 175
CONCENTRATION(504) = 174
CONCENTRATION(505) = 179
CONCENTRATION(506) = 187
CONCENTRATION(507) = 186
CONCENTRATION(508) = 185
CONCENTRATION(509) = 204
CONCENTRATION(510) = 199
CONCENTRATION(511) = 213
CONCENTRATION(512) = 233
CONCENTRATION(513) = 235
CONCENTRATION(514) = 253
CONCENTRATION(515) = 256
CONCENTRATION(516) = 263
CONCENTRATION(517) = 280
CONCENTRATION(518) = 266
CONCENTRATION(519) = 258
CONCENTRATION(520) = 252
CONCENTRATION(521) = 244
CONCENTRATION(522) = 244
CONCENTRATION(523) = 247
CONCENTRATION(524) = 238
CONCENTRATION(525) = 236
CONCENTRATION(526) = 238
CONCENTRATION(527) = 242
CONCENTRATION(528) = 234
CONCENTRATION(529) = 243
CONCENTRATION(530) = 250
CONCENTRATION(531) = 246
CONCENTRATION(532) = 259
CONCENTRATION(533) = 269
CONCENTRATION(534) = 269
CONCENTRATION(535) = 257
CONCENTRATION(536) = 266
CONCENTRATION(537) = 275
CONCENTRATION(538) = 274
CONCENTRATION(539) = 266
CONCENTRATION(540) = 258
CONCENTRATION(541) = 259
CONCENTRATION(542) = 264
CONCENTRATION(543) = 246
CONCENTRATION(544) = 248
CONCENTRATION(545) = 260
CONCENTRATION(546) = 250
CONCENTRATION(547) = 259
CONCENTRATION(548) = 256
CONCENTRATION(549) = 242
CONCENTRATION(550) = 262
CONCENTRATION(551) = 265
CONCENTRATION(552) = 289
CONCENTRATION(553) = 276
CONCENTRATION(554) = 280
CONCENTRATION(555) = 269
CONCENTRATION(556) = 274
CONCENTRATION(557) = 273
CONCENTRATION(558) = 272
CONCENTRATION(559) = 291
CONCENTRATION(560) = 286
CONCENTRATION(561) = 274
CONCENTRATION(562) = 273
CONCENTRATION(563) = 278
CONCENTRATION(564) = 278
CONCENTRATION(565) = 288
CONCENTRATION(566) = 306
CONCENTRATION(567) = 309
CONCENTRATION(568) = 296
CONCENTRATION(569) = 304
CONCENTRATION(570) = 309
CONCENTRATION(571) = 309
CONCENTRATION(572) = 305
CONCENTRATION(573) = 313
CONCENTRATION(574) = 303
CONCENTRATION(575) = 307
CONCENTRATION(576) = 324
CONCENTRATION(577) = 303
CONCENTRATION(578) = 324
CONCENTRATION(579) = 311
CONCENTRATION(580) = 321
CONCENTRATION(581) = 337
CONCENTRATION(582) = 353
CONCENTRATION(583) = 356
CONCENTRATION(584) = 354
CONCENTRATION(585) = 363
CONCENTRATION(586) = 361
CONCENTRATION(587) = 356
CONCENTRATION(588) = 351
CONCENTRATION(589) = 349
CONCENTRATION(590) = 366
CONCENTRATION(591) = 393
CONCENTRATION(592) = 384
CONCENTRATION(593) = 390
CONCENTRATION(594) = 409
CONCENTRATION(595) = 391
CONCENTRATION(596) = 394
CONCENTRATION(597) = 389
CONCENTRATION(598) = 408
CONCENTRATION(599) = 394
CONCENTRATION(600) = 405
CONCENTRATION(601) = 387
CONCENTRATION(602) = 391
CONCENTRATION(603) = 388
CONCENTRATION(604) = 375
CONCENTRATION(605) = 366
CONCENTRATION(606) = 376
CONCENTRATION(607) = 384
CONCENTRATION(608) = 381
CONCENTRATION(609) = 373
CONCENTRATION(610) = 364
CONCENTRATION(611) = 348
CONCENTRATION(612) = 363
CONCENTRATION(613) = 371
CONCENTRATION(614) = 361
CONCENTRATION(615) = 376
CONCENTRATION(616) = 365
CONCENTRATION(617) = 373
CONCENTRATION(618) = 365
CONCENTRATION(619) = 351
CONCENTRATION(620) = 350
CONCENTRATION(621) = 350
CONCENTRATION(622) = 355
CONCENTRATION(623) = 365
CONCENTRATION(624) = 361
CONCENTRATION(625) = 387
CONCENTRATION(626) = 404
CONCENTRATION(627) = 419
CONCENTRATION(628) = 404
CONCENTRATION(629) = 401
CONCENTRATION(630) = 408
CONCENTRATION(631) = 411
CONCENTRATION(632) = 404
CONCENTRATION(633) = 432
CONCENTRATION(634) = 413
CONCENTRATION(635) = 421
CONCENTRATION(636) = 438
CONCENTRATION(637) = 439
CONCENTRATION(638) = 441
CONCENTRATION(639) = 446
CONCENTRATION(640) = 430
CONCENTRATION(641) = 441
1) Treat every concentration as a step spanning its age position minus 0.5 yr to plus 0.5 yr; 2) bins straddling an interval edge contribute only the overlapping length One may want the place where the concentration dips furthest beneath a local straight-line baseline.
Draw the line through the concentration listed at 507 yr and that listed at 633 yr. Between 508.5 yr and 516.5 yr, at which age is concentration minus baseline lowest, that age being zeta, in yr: 510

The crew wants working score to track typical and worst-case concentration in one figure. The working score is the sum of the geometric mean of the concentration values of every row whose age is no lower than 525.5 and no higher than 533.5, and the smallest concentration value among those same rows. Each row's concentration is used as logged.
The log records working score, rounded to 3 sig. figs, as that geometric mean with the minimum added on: 481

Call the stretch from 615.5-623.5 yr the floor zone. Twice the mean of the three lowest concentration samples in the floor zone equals 701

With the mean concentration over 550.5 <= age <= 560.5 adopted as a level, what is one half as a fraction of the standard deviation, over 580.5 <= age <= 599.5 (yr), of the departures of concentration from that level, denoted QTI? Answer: 0.023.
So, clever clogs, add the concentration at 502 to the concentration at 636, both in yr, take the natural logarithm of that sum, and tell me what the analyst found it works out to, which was 6.41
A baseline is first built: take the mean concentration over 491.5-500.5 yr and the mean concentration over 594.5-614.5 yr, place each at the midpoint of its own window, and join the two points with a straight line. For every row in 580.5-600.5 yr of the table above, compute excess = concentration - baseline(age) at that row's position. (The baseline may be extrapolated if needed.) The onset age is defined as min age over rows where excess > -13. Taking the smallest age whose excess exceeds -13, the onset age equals 581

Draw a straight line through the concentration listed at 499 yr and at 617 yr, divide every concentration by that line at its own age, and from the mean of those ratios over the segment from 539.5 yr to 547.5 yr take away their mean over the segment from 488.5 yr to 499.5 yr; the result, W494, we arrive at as -0.18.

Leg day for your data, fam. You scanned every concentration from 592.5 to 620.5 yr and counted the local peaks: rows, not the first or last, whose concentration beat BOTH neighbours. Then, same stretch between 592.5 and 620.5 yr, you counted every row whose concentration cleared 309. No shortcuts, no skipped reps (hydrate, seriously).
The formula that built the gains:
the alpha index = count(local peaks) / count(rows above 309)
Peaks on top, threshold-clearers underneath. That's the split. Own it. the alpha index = 0.32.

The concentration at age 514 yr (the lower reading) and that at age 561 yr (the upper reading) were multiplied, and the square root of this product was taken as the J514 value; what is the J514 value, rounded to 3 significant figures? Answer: 263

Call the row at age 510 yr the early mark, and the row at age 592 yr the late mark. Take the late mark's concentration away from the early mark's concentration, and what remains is -185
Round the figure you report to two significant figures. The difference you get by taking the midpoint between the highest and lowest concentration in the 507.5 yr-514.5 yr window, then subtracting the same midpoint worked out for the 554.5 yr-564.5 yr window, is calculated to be -61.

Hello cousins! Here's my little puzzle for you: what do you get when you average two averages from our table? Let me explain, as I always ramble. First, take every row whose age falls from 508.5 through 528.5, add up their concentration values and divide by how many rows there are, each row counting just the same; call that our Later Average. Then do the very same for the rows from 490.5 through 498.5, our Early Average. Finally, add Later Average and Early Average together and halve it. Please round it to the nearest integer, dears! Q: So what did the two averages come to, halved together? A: 217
